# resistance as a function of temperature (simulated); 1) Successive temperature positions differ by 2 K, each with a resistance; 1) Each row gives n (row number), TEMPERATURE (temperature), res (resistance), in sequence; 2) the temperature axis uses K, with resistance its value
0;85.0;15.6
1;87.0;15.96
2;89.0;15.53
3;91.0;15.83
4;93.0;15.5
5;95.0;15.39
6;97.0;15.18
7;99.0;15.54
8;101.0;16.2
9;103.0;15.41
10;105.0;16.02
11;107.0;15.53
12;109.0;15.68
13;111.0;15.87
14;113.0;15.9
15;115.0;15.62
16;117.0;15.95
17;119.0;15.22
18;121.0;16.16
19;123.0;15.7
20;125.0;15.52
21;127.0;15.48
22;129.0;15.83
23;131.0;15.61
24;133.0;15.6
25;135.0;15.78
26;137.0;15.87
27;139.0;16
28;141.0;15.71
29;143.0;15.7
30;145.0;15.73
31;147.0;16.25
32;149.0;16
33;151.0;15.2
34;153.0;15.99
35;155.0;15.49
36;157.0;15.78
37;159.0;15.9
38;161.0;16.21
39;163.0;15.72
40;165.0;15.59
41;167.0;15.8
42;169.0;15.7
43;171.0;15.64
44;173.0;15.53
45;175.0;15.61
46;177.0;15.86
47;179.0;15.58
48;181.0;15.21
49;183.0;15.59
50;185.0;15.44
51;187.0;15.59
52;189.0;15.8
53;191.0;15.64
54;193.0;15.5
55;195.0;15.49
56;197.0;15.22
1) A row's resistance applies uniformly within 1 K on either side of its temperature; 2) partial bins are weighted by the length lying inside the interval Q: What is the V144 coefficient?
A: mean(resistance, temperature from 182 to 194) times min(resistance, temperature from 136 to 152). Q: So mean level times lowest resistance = 237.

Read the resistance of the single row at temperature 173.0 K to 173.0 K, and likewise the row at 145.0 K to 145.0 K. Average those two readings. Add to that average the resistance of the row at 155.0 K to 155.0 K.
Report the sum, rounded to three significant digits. 31.1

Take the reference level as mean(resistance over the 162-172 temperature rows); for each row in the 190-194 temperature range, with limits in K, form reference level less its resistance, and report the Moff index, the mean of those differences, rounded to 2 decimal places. 0.12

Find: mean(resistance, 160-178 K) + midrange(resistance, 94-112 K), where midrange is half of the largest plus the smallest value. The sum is 31.4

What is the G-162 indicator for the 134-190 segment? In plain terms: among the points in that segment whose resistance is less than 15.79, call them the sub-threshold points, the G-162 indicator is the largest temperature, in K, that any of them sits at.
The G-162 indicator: 187.0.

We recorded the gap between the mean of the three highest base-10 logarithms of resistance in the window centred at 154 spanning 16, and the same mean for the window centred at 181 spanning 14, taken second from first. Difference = 0.013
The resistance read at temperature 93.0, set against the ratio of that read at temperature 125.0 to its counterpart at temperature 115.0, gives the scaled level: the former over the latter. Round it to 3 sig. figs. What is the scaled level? 15.6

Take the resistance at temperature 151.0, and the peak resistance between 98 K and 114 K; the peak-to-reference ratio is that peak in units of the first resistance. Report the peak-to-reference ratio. 1.07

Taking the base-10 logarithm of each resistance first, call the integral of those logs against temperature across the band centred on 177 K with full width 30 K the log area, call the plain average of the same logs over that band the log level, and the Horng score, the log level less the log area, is -34.6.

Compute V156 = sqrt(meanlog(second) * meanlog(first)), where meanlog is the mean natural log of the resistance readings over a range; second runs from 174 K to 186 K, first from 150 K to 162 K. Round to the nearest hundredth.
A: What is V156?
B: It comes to 2.75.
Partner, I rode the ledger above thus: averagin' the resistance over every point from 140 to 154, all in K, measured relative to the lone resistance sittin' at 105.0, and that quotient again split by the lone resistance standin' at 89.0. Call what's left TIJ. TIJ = 0.0635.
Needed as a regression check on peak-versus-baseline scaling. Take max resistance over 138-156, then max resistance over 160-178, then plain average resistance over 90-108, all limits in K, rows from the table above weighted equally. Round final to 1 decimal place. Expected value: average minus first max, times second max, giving -10.2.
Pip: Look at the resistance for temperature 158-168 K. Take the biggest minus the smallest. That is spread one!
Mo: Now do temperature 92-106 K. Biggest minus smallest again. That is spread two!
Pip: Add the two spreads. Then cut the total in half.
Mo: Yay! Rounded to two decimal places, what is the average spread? 0.82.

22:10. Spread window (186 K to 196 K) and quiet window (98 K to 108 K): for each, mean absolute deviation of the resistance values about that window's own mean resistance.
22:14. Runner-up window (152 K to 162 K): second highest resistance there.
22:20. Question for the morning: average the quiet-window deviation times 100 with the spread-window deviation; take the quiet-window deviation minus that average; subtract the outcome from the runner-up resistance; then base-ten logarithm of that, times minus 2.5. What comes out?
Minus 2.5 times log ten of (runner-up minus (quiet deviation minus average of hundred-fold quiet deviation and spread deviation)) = -3.7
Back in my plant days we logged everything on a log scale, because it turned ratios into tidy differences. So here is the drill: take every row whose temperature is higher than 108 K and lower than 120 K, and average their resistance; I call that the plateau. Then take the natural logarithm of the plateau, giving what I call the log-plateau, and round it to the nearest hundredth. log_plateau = 2.75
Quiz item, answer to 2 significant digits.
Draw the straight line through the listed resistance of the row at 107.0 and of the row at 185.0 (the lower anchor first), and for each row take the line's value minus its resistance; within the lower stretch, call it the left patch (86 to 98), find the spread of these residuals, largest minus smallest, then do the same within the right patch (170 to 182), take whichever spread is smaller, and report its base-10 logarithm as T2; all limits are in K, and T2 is -0.19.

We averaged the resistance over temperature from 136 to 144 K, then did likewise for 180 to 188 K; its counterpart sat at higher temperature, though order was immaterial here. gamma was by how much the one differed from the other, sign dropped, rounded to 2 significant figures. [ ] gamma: 0.36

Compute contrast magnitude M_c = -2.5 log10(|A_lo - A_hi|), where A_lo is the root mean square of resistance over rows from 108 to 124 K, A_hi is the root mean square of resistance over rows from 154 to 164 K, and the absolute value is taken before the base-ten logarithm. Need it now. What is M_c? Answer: 3.1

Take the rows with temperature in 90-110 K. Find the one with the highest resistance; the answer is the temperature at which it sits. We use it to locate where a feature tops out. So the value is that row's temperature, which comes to 101.0 K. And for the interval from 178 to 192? 189.0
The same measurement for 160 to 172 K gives 161.0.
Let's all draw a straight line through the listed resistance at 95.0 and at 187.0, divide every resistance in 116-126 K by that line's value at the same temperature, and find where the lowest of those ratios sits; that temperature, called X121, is 119.0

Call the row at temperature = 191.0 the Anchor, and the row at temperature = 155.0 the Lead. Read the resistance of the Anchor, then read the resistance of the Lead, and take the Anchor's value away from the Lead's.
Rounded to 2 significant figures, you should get -0.15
